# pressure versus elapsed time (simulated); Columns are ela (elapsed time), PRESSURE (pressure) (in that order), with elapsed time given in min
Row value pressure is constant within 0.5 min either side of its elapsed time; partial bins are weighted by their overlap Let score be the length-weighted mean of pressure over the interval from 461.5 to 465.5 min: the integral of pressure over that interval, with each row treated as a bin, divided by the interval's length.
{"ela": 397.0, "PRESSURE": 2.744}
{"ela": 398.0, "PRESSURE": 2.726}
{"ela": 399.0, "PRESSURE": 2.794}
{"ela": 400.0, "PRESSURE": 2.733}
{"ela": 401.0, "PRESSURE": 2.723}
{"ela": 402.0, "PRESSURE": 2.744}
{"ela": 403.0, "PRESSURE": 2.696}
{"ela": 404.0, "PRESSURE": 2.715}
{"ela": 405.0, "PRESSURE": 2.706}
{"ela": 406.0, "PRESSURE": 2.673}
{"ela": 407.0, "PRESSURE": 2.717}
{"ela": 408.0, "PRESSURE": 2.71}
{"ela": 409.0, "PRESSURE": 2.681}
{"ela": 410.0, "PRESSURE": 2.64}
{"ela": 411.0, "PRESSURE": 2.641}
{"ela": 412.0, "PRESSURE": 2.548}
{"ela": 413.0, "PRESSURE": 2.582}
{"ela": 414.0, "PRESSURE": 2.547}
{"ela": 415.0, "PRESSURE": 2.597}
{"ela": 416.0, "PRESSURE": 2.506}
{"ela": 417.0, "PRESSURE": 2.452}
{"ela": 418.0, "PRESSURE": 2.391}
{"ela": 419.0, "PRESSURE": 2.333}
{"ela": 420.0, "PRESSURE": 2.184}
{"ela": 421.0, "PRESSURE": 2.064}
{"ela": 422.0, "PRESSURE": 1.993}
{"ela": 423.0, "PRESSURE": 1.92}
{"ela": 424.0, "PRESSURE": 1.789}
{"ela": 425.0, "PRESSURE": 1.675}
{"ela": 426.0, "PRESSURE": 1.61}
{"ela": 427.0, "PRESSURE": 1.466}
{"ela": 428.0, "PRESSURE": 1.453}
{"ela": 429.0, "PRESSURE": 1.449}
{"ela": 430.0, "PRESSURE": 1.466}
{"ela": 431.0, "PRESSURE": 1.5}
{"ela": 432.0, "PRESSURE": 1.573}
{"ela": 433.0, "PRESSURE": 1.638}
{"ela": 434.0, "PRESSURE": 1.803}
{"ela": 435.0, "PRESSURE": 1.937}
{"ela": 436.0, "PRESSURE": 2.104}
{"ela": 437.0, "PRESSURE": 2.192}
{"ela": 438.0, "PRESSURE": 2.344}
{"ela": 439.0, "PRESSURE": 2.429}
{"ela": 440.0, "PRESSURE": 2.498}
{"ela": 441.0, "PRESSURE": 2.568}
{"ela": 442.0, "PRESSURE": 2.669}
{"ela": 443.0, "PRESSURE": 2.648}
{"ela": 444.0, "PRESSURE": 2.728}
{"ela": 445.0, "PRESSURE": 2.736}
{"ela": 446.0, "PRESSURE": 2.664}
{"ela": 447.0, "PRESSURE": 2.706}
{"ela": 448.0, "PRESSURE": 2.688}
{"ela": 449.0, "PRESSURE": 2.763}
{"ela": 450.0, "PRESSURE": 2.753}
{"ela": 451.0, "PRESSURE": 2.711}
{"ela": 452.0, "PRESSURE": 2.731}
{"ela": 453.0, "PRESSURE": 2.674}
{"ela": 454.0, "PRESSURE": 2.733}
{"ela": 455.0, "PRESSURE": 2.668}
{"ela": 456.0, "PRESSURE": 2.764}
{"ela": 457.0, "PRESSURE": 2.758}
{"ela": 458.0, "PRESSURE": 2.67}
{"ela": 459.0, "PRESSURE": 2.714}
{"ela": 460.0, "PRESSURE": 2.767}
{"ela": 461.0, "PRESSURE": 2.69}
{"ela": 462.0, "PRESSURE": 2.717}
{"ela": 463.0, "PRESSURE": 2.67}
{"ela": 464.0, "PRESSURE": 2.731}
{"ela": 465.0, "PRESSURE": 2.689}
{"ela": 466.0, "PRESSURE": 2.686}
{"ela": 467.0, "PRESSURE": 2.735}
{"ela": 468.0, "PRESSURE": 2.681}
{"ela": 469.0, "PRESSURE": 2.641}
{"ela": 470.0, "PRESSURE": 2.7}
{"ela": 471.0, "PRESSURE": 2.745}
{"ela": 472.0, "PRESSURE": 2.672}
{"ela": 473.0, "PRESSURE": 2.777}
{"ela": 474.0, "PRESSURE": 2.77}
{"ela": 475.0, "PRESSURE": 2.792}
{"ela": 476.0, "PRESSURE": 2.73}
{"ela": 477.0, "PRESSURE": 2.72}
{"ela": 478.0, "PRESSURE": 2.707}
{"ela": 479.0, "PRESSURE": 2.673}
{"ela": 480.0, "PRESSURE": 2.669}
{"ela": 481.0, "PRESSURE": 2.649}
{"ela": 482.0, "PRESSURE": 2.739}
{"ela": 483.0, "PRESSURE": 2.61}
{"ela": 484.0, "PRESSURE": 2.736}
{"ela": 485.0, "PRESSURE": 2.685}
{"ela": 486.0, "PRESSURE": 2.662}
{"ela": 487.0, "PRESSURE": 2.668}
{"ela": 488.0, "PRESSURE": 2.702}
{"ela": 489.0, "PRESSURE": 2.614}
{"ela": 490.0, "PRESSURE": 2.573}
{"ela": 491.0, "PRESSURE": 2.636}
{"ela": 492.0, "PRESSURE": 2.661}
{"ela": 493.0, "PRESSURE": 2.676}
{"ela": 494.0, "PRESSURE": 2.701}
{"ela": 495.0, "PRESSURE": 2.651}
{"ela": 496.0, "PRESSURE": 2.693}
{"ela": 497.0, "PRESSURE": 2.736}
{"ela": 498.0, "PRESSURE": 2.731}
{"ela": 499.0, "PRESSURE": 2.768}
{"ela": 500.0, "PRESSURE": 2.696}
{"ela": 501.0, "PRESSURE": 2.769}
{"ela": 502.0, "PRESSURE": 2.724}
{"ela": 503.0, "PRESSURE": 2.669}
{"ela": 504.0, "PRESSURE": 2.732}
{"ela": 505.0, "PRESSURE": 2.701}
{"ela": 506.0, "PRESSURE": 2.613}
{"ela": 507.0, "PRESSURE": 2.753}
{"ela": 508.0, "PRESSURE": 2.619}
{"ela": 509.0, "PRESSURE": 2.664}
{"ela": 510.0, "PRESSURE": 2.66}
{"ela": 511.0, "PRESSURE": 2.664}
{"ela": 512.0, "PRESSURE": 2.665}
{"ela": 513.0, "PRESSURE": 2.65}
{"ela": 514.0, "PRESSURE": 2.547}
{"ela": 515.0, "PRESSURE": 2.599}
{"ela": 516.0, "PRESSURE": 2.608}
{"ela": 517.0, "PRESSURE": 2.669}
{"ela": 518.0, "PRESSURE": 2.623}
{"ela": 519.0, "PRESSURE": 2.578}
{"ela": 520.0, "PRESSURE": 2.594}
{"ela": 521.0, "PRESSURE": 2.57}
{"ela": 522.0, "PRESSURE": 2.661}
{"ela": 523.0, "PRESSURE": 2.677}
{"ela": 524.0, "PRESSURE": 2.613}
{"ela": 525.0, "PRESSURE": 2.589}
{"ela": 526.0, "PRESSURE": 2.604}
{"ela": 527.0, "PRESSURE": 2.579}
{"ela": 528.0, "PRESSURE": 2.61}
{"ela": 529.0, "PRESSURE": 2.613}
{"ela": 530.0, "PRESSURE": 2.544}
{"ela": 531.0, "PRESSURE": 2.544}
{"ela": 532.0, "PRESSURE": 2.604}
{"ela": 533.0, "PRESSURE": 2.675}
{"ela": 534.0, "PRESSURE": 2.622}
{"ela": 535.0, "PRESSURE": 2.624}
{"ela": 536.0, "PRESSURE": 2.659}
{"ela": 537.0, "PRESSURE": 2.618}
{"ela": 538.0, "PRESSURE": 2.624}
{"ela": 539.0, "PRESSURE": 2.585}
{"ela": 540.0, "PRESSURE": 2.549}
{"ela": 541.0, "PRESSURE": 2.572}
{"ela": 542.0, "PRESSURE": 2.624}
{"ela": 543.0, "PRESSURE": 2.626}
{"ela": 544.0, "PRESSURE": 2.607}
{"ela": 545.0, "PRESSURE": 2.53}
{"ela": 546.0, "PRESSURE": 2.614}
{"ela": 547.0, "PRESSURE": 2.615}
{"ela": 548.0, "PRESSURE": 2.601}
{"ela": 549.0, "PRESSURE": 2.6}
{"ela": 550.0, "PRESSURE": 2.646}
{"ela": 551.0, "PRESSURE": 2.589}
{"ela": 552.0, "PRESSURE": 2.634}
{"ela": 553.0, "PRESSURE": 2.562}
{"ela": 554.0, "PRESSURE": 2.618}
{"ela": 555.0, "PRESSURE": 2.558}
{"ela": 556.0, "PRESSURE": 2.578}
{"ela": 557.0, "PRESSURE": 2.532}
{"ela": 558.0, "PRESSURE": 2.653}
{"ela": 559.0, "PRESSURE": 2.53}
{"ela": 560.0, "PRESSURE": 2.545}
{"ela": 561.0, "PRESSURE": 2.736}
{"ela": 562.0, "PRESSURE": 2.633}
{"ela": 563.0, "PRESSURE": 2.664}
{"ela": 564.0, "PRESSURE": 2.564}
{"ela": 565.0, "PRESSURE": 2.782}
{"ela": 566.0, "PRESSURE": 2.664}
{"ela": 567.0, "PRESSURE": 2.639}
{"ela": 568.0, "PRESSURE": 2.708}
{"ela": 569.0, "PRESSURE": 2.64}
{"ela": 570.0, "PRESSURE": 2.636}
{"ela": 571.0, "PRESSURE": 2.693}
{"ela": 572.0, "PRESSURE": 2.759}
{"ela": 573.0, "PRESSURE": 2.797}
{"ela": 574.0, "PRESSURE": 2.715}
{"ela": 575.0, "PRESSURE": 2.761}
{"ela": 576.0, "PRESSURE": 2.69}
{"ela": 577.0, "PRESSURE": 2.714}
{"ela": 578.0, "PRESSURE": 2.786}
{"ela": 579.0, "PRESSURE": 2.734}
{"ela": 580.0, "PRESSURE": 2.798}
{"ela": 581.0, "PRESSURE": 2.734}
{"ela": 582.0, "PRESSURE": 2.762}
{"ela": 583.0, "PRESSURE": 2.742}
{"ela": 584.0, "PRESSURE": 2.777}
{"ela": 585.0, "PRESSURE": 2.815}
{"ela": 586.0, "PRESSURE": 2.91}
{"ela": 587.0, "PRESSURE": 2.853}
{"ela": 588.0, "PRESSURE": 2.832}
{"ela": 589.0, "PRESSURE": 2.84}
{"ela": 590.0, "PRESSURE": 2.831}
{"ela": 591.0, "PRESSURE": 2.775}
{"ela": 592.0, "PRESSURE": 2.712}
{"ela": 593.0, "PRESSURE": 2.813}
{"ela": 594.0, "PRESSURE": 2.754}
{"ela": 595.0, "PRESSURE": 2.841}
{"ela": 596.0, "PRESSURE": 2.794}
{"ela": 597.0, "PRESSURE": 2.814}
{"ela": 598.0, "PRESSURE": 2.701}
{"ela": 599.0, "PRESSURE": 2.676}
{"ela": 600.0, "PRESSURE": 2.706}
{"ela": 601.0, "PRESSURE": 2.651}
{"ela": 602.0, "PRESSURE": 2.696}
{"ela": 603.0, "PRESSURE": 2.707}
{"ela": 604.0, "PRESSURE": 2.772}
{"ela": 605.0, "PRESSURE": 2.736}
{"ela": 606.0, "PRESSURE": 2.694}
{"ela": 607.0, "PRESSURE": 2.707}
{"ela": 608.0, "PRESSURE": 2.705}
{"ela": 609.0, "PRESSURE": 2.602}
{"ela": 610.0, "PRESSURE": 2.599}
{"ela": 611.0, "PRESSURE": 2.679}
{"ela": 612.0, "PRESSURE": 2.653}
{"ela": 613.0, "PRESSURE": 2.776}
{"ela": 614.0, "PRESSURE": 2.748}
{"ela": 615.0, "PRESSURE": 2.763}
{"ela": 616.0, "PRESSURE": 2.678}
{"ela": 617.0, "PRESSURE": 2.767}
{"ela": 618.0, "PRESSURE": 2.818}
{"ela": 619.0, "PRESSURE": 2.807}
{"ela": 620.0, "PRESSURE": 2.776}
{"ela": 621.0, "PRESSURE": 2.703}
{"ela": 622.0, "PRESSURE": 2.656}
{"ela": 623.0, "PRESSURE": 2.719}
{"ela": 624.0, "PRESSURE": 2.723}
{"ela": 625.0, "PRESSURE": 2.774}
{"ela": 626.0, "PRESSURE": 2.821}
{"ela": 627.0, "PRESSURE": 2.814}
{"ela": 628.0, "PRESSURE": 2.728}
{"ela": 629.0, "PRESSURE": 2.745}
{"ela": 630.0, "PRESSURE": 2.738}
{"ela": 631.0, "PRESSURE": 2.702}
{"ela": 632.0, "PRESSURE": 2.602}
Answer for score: 2.7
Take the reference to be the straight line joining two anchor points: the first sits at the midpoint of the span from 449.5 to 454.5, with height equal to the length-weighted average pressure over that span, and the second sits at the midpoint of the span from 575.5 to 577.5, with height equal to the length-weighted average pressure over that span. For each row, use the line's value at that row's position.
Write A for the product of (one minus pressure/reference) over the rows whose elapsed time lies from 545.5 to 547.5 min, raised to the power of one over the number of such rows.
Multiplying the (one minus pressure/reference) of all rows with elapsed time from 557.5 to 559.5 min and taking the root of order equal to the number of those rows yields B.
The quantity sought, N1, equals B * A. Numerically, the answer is 0.0012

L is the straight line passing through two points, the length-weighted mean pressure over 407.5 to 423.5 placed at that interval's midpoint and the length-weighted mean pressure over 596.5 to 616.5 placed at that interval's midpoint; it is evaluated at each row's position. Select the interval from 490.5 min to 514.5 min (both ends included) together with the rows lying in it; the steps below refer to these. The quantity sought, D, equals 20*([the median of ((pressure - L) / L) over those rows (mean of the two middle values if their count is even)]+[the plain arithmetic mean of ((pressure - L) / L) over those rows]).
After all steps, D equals 2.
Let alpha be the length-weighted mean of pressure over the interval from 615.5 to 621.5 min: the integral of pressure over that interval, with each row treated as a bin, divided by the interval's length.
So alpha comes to 2.76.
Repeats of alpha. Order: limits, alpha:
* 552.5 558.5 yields 2.58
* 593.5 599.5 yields 2.76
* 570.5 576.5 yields 2.74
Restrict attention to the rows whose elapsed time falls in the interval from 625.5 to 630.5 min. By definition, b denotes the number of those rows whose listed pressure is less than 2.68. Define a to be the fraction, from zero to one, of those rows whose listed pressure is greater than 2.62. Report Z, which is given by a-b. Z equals 1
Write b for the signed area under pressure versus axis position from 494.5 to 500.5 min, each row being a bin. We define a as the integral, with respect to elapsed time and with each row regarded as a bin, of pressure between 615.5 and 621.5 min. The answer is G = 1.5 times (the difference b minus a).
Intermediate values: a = 16.5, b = 16.3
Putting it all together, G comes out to -0.4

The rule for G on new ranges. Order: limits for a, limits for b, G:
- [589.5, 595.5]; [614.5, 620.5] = -0.2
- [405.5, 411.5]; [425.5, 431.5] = -10.7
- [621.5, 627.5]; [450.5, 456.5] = -0.3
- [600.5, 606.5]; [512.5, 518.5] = -0.8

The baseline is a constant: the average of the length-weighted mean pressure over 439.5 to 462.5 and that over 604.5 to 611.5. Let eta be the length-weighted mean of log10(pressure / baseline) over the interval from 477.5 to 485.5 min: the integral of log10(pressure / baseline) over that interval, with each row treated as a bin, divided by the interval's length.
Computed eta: 0.000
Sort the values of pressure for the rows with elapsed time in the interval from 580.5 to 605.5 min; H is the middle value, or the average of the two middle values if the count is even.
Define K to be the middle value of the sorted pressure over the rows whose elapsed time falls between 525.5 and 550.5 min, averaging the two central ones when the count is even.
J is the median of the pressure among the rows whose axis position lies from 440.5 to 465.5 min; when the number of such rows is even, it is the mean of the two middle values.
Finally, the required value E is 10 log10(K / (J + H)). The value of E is -3.2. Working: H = 2.77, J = 2.71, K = 2.61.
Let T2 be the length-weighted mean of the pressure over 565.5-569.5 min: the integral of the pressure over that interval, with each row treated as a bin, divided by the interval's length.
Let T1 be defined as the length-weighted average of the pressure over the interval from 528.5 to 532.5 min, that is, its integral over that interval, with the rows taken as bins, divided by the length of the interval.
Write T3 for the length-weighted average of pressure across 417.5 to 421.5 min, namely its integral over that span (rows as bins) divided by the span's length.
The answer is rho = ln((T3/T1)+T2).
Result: 1.26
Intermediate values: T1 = 2.58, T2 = 2.66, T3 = 2.24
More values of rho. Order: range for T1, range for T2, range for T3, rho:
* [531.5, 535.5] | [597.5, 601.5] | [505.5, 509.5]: 1.31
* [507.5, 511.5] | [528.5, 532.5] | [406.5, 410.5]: 1.28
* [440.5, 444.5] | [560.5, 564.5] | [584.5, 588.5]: 1.31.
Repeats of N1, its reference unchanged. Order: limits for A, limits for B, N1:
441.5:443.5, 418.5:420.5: 0.0039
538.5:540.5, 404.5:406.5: 0.0006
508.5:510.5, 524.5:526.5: 0.0008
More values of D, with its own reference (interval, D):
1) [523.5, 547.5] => 0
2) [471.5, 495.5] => 3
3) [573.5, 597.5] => 2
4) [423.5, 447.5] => -7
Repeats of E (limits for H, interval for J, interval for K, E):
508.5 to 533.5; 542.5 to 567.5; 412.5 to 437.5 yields -4.3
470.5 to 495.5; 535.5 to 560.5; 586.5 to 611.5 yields -2.9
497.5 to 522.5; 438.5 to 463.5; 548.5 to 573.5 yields -3.1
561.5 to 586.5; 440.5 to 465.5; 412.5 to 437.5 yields -4.5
